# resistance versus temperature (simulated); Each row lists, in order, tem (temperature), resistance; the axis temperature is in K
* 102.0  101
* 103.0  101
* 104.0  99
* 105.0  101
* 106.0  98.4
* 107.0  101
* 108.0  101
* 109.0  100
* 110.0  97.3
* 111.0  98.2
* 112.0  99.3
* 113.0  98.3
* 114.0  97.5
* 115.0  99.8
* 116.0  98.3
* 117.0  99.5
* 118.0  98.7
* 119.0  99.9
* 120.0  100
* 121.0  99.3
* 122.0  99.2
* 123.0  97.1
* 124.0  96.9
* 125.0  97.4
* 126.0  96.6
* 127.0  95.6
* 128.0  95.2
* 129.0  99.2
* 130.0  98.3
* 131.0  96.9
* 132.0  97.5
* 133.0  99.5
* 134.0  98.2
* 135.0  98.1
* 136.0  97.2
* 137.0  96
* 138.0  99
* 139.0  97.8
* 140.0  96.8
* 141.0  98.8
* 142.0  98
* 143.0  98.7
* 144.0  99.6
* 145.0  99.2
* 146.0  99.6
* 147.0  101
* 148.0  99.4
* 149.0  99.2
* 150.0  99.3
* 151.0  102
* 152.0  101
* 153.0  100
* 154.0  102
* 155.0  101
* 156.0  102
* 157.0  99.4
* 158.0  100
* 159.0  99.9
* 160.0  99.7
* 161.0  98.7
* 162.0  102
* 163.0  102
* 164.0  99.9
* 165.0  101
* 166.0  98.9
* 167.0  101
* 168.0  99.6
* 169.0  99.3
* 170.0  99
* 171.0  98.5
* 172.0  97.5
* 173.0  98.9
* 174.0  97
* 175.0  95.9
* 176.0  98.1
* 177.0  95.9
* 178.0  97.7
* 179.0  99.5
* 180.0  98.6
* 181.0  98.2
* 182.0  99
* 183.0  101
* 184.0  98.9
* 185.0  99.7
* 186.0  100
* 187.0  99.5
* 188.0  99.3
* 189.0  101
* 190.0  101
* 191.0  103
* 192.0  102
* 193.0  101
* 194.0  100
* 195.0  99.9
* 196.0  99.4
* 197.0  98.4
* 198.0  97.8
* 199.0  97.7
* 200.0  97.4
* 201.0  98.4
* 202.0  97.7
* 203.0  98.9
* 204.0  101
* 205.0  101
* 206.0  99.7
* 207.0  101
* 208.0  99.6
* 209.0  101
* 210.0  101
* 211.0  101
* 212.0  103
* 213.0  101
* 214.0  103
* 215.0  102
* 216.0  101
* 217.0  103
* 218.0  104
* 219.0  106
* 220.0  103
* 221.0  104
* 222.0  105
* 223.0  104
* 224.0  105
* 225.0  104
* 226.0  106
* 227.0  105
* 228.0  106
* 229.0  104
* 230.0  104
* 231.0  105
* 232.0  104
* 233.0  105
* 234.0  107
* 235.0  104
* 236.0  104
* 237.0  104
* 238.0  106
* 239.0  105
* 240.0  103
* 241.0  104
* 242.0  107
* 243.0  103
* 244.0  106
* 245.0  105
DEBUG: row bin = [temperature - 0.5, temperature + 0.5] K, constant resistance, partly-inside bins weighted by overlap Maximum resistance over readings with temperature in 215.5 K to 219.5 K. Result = 106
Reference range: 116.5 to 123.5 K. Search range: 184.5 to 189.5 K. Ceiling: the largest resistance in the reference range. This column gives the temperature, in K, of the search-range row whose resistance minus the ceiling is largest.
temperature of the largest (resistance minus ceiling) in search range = 189.0 K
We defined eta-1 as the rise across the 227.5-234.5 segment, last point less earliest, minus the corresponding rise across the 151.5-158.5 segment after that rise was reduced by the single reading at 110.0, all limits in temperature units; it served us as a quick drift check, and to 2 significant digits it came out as 99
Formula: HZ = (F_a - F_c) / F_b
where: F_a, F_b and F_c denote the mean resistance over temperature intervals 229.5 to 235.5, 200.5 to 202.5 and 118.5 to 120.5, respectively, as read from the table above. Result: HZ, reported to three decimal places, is 0.050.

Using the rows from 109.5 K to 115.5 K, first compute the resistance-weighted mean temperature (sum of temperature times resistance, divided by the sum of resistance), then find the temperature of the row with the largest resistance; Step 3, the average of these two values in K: 113.8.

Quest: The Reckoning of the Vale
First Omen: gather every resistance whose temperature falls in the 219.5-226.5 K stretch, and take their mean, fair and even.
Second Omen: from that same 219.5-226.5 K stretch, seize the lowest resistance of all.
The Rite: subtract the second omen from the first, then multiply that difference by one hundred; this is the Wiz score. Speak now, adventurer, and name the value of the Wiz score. 143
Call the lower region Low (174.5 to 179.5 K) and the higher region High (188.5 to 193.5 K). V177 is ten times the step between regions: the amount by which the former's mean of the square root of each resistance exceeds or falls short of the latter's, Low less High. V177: -2.1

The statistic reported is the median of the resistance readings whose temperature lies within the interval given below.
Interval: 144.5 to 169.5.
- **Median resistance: 100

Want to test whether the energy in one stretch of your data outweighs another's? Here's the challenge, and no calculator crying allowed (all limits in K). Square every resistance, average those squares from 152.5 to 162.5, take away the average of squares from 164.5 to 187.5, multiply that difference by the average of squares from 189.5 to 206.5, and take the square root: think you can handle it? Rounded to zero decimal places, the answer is 1810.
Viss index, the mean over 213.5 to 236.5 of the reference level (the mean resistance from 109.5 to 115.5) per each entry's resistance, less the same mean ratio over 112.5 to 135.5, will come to -0.059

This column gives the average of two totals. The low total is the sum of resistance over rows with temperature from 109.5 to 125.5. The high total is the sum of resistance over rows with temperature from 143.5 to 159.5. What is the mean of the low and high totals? 1591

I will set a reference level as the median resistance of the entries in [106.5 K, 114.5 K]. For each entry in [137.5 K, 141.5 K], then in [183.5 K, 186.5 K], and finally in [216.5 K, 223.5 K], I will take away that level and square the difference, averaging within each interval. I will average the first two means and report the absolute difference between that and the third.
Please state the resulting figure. 29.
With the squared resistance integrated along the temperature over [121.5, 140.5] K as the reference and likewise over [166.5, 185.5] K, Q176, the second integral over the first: 1.02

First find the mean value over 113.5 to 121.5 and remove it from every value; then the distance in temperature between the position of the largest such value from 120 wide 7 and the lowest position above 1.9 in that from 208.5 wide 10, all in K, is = 92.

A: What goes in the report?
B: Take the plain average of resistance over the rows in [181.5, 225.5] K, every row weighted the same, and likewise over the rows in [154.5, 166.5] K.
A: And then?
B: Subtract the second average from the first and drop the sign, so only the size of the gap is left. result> 0.6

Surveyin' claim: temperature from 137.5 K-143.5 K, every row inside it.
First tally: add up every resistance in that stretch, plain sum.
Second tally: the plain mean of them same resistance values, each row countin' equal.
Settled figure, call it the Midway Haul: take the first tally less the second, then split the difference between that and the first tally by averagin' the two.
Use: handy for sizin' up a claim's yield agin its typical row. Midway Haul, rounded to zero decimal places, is 540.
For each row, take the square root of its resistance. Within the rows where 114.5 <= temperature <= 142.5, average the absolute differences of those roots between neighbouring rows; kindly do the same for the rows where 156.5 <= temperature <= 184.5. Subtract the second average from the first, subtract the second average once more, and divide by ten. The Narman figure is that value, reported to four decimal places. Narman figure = -0.0071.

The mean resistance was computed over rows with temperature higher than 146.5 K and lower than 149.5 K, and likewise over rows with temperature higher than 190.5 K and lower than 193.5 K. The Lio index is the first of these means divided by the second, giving 0.98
